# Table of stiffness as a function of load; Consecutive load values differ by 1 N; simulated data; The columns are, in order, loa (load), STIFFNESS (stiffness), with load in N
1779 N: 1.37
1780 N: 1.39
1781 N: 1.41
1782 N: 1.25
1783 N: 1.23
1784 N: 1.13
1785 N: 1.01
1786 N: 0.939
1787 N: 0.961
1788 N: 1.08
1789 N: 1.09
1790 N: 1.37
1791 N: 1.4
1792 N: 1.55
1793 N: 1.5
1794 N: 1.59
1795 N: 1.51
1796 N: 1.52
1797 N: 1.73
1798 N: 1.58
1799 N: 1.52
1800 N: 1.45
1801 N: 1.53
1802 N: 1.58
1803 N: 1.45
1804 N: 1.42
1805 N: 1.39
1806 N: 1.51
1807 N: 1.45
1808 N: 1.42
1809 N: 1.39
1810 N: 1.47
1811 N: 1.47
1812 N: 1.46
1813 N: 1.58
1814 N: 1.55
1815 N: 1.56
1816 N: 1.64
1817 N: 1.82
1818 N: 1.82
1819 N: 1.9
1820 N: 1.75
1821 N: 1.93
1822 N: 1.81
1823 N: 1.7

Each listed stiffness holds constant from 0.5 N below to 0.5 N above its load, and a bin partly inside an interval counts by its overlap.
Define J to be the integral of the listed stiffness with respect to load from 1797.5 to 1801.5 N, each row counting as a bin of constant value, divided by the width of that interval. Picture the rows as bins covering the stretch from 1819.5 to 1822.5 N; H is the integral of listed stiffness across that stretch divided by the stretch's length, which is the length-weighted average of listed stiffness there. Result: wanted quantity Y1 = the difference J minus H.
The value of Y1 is -0.31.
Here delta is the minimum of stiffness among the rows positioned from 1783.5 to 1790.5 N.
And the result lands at 0.939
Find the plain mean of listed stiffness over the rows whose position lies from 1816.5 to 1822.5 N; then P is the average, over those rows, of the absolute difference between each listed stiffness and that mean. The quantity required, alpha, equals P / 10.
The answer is 0.005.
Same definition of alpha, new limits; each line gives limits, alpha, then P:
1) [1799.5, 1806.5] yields 0.006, 0.06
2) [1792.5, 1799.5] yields 0.006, 0.06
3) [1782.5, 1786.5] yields 0.010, 0.10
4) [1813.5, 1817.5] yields 0.009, 0.09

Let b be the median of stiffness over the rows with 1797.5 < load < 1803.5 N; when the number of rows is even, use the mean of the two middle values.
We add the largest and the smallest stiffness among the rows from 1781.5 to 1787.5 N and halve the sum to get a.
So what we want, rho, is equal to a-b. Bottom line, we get -0.4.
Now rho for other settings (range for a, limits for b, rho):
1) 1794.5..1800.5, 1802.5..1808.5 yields 0.2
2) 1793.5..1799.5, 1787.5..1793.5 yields 0.2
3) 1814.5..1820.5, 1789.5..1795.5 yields 0.2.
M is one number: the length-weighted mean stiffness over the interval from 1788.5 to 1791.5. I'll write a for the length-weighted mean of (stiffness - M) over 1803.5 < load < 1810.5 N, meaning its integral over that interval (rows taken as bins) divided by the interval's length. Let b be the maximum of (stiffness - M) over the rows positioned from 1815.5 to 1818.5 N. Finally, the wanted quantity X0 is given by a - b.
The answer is -0.38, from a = 0.15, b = 0.53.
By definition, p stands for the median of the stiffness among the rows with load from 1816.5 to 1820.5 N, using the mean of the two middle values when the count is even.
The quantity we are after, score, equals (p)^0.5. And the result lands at 1.35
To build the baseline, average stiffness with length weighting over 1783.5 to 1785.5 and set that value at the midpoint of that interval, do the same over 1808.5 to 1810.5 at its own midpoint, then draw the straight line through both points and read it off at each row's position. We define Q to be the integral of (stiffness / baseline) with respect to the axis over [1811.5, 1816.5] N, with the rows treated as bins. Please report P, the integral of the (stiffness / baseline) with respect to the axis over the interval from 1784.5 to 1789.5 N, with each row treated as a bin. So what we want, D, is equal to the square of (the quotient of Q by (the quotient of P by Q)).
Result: 35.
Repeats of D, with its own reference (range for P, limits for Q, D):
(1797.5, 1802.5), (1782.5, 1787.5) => 16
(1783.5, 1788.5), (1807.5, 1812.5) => 29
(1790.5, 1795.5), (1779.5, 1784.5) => 37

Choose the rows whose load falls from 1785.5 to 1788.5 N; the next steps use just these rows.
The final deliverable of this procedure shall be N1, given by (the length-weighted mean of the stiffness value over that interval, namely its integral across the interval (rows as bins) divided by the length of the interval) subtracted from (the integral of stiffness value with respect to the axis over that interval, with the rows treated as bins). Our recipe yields 2.0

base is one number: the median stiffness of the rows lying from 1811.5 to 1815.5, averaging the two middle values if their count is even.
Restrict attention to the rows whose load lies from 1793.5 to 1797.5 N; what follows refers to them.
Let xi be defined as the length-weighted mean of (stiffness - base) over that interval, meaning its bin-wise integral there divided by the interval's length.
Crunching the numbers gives 0.03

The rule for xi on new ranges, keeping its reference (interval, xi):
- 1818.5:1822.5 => 0.29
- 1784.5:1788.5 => -0.56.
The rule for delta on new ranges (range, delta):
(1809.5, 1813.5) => 1.46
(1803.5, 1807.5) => 1.39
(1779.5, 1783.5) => 1.23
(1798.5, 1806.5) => 1.39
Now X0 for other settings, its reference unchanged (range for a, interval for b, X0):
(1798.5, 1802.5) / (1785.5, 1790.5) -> 0.15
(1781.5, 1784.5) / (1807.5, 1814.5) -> -0.38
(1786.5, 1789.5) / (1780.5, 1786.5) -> -0.37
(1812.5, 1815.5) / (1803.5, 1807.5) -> 0.05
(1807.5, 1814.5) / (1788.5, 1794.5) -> -0.11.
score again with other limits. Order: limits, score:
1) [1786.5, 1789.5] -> 1.04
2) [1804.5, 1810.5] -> 1.20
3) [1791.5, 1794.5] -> 1.24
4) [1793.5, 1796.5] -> 1.23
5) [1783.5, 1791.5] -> 1.04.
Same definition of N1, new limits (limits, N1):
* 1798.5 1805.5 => 8.9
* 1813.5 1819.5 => 8.6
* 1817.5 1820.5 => 3.6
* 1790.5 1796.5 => 7.6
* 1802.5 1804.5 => 1.4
